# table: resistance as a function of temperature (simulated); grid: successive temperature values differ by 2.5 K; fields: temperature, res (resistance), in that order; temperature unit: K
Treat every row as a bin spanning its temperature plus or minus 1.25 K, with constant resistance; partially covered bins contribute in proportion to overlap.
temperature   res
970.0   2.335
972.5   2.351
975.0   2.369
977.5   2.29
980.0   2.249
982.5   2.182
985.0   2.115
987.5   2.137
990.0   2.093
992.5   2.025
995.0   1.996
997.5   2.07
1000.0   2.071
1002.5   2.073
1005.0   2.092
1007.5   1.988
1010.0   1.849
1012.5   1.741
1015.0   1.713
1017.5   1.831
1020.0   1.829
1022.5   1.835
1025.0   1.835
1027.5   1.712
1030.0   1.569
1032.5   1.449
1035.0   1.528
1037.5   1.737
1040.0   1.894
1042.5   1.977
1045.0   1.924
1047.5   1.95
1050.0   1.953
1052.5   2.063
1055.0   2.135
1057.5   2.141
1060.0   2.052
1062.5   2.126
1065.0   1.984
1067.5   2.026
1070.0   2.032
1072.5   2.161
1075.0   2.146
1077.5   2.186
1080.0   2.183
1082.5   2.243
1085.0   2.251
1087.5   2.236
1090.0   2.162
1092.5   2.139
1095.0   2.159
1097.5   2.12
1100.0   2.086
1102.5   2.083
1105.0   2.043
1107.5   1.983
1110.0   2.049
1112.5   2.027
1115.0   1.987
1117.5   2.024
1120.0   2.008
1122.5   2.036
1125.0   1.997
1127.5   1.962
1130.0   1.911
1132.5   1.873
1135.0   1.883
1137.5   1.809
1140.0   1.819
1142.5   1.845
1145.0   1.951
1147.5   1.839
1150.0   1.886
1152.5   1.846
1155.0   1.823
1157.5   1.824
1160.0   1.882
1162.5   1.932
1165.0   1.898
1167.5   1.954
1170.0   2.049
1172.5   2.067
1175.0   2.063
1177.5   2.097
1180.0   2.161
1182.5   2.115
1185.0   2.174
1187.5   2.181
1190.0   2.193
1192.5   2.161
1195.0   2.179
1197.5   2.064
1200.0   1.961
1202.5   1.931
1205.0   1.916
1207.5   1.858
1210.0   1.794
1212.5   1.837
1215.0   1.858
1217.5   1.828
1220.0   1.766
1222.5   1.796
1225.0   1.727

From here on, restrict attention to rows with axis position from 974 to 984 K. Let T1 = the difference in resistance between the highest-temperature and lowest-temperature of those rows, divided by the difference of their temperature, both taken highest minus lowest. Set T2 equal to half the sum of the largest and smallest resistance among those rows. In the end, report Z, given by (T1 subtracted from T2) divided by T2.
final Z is 1.01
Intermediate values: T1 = -0.025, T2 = 2.28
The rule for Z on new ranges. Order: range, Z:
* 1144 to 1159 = 1.01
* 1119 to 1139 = 1.01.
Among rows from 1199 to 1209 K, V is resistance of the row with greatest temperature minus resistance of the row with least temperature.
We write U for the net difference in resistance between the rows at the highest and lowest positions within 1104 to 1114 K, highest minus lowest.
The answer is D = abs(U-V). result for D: 0.09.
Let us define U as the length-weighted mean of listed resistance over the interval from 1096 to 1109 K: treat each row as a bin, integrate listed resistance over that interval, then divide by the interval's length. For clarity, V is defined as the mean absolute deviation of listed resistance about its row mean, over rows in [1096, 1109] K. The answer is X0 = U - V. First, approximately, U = 2.06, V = 0.040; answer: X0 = 2.02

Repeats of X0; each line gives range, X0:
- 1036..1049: 1.83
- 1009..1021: 1.74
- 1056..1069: 2.01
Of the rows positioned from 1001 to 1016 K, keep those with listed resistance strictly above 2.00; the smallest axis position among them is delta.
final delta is 1002.5 K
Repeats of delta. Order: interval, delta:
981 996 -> 982.5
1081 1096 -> 1082.5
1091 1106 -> 1092.5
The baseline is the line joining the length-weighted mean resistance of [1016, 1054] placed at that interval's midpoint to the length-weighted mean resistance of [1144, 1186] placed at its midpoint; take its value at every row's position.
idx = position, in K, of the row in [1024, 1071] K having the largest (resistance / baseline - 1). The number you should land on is 1057.5 K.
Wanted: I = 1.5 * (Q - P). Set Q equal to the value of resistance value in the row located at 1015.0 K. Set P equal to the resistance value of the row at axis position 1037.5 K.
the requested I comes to -0.04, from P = 1.737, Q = 1.713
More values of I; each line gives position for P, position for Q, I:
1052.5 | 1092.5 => 0.11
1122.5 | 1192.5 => 0.19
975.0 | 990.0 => -0.41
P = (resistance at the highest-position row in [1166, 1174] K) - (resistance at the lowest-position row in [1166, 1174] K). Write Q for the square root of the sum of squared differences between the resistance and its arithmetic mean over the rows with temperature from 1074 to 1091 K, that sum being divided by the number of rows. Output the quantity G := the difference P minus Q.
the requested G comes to 0.1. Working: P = 0.11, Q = 0.04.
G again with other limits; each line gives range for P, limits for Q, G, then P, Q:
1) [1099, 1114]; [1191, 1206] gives -0.2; -0.06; 0.11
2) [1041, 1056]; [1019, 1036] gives 0.0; 0.16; 0.15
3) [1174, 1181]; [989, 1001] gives 0.1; 0.10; 0.04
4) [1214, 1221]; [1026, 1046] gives -0.3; -0.09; 0.18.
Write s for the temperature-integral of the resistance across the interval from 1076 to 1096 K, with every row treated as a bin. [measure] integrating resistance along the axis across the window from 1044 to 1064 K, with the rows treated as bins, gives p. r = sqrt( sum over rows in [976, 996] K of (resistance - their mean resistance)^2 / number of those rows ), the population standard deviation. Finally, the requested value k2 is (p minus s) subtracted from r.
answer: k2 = 3.1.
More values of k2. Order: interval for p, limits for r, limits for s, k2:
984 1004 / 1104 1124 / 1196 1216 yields -3.3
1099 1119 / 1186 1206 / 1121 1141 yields -2.3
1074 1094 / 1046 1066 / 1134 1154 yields -6.6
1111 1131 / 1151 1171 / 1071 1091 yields 4.0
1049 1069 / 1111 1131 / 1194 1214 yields -2.4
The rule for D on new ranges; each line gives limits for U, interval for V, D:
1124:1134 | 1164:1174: 0.29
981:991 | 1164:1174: 0.26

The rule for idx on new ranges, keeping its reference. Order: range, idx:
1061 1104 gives 1085.0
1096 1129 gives 1097.5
